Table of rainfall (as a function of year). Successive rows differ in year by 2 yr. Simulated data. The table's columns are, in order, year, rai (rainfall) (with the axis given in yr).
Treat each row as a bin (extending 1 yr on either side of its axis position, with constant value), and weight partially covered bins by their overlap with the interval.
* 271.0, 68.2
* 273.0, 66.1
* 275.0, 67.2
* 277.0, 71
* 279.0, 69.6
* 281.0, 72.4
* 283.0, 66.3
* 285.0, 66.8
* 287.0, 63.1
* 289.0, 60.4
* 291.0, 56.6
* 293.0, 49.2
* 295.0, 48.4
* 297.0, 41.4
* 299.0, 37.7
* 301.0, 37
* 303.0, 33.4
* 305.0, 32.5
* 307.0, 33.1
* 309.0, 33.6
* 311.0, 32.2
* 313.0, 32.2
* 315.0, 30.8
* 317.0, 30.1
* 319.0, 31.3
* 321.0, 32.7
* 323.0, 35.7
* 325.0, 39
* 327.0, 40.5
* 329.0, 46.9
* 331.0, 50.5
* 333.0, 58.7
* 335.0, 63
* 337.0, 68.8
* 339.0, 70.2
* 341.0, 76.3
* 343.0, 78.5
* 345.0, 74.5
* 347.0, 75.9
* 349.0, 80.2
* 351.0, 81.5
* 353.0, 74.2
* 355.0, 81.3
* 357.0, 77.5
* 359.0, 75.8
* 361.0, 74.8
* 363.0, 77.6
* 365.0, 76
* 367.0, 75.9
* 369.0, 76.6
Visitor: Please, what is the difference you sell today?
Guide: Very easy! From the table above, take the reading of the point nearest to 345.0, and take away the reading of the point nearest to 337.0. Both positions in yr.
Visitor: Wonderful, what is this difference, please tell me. 6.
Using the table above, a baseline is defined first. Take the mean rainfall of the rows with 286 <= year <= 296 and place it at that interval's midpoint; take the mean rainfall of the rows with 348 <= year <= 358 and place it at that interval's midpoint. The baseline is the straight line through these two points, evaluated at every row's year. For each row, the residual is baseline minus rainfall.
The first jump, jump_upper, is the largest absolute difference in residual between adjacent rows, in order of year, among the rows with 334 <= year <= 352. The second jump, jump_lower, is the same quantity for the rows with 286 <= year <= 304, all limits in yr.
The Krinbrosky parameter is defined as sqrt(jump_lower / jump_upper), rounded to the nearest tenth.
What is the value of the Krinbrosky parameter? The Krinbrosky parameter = 1.2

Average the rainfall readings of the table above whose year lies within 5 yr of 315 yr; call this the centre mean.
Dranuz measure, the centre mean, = 31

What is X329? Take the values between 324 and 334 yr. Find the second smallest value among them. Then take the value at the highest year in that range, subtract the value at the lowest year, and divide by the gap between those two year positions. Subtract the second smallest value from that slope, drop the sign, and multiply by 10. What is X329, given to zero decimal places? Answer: 380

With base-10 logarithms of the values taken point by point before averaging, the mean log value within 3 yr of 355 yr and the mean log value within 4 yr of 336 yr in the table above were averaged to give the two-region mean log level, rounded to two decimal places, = 1.85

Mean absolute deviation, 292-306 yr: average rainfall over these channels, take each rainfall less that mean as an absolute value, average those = 5.5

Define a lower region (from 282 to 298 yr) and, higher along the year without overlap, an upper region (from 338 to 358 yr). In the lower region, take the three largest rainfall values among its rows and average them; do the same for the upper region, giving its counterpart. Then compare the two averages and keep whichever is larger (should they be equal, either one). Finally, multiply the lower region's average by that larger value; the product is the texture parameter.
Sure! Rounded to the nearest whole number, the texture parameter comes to 5297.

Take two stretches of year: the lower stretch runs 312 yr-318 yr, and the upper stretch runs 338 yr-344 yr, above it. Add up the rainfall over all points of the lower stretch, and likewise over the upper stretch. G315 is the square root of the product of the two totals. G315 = 145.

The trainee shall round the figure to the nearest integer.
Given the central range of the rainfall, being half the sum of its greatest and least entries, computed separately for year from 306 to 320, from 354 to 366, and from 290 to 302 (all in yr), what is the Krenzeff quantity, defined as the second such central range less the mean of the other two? 39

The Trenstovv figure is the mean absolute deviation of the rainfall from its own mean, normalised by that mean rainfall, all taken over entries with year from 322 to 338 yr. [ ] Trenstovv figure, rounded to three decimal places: 0.196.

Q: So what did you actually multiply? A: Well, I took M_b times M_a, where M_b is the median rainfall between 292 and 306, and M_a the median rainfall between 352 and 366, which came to 2865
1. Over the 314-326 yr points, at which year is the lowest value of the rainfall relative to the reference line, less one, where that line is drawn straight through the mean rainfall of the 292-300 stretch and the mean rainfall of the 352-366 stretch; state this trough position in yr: 317.0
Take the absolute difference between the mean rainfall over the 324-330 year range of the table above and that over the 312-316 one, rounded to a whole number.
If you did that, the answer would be 11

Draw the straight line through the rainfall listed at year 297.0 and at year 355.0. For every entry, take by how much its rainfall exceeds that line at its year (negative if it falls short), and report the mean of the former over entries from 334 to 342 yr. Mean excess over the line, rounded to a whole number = 0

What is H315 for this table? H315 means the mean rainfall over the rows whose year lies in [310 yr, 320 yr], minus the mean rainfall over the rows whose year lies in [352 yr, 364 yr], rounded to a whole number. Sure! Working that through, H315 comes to -46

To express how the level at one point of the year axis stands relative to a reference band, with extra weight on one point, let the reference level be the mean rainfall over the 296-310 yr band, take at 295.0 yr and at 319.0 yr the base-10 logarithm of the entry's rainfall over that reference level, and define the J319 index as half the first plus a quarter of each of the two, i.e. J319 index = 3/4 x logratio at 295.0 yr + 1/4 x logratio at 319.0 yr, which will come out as 0.09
